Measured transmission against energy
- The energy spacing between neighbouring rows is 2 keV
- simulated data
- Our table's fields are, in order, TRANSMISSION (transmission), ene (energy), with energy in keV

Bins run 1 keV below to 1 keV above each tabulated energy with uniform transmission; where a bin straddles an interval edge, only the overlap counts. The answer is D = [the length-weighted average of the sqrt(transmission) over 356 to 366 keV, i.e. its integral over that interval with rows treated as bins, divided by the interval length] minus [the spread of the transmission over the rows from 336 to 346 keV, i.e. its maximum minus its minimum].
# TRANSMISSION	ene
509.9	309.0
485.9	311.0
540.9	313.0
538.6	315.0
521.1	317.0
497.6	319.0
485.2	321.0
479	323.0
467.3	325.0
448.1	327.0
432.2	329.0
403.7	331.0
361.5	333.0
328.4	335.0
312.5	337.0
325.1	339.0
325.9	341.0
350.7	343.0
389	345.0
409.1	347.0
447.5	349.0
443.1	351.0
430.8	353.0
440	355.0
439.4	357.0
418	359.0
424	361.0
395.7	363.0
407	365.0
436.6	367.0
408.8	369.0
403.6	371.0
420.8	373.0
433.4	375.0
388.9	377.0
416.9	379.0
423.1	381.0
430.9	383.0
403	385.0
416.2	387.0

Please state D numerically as -56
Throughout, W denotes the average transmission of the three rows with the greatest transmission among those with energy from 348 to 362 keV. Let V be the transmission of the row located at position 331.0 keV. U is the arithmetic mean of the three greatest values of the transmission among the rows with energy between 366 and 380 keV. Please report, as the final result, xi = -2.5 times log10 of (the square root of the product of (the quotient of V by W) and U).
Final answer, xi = -3.24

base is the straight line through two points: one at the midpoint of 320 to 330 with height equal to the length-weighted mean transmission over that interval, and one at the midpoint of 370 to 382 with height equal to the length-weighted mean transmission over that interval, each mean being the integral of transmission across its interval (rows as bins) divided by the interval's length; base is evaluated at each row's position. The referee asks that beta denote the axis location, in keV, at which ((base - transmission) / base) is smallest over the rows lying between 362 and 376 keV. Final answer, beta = 375.0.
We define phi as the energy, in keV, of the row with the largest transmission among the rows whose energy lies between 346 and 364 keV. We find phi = 349.0 keV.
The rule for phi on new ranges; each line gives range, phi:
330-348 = 347.0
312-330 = 313.0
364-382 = 367.0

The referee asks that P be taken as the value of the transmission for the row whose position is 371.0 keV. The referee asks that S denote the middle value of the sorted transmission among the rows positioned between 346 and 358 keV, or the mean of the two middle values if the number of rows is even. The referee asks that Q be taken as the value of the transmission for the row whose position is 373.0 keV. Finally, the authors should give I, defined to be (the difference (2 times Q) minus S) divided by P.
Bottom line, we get 1.00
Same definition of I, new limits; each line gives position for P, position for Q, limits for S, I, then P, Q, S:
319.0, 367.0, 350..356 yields 0.87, 497.6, 436.6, 440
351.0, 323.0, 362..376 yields 1.24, 443.1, 479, 409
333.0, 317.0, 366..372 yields 1.75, 361.5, 521.1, 409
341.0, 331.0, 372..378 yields 1.19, 325.9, 403.7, 421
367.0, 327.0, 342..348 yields 1.16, 436.6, 448.1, 389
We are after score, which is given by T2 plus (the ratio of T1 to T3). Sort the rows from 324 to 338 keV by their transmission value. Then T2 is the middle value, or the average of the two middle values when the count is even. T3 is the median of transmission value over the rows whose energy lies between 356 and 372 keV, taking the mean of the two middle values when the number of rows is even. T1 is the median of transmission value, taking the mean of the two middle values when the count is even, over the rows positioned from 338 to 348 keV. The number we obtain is 405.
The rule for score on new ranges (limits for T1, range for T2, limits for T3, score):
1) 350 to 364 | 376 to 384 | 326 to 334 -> 421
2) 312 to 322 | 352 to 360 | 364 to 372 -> 436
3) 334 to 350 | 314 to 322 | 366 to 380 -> 510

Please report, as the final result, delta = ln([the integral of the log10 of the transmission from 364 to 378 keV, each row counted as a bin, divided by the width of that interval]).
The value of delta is 0.96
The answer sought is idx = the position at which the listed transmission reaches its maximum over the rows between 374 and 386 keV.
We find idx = 375.0 keV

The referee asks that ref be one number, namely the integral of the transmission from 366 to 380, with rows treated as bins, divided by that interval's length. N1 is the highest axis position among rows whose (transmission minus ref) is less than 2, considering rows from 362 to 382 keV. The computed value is 379.0 keV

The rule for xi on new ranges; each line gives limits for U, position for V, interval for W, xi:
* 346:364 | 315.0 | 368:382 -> -3.44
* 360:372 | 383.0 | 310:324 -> -3.17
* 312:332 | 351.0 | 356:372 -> -3.42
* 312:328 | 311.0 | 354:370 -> -3.46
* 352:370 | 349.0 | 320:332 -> -3.27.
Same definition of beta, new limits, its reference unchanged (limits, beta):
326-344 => 327.0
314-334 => 315.0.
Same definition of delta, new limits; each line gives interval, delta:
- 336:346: 0.93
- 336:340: 0.92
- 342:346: 0.94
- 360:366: 0.96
